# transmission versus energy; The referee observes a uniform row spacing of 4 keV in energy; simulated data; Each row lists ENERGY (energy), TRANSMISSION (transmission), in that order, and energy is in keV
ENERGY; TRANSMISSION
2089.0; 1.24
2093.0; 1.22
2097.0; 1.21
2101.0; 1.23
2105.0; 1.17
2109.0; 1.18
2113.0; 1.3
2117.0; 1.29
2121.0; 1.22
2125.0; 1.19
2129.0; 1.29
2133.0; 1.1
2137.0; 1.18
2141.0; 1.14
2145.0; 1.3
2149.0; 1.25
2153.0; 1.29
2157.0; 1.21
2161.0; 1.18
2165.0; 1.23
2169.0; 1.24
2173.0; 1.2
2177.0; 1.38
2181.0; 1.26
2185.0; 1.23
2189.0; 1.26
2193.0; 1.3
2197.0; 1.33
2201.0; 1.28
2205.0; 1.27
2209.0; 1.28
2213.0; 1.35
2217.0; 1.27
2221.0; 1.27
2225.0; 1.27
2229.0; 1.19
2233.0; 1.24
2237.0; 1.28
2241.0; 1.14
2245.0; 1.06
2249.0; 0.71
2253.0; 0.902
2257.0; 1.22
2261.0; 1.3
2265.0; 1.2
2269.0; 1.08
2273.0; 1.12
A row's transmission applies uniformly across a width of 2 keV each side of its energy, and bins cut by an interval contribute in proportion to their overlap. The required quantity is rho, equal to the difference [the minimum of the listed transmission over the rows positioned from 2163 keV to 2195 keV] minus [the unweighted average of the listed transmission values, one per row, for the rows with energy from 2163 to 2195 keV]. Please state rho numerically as -0.06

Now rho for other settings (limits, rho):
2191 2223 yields -0.02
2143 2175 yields -0.06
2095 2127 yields -0.05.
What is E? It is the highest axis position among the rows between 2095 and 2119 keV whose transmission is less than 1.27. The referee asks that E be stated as 2109.0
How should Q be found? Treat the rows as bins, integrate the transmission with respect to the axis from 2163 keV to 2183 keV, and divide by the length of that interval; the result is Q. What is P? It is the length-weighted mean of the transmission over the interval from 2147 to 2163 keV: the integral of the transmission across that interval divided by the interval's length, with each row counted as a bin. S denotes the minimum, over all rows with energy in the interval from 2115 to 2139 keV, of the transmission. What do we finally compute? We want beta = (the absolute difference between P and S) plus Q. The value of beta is 1.39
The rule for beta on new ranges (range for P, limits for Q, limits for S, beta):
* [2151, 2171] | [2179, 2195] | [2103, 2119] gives 1.32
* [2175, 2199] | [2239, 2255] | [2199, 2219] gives 0.98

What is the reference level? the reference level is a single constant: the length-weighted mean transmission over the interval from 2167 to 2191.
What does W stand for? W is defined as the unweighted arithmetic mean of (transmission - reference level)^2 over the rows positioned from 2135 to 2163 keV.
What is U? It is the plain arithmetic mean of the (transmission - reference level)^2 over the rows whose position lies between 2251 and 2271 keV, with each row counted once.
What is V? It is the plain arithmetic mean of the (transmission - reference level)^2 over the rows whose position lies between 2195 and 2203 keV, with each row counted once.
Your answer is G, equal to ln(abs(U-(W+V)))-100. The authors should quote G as -104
